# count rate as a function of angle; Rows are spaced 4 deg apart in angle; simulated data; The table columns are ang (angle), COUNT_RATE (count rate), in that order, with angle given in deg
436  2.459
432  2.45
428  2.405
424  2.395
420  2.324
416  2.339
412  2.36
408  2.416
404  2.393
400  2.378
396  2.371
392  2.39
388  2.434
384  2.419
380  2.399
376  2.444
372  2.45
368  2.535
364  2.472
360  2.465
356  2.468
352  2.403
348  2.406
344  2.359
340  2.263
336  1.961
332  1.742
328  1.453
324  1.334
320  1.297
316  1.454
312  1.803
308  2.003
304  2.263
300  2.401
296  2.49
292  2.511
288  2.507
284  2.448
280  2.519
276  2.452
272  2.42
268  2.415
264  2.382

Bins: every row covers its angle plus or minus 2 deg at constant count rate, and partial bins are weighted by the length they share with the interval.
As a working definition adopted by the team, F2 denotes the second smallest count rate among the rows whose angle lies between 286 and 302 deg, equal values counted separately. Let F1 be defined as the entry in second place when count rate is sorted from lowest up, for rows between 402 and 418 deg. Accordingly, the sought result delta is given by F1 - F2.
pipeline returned -0.13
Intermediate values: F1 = 2.36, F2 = 2.49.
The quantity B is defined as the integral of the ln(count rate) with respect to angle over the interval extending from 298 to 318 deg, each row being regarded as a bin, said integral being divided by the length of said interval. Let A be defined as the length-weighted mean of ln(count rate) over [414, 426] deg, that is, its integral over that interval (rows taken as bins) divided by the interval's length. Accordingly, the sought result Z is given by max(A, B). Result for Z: 0.86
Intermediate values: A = 0.855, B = 0.670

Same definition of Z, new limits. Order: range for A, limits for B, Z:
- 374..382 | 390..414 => 0.88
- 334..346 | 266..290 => 0.90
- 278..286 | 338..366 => 0.91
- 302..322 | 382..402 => 0.87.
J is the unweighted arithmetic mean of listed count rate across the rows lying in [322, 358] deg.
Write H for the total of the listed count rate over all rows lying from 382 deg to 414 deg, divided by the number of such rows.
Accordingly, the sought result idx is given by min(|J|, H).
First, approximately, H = 2.40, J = 2.04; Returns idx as 2.04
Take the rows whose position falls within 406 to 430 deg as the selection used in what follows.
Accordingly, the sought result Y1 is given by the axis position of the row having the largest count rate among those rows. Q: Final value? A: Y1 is 408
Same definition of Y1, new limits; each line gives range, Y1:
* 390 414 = 408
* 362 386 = 368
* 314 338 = 336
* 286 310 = 292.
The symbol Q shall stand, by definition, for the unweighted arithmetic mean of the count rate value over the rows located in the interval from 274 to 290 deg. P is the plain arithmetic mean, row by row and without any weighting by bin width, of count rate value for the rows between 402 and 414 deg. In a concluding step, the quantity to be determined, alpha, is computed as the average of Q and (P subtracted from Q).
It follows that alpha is 1.3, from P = 2.39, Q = 2.48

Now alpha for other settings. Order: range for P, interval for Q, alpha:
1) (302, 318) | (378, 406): 1.5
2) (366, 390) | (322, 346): 0.6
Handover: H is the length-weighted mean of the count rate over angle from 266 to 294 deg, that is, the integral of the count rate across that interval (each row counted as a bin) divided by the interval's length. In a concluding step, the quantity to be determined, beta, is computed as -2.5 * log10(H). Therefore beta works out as -0.98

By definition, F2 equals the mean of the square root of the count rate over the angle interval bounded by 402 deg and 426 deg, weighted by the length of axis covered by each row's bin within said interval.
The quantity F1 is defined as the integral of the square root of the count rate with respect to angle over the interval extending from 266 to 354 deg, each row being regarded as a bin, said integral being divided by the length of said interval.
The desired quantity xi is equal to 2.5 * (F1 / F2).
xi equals 2.4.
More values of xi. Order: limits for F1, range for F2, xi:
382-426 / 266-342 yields 2.7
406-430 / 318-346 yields 2.9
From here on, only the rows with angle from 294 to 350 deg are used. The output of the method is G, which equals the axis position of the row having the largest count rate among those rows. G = 296 deg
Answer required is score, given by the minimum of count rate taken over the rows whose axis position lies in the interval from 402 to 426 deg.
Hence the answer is 2.324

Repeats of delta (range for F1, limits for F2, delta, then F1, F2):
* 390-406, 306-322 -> 0.92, 2.378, 1.454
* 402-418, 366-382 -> -0.08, 2.36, 2.444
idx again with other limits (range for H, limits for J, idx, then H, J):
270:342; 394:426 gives 2.07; 2.07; 2.37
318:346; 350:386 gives 1.77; 1.77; 2.45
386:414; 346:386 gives 2.39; 2.39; 2.45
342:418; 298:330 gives 1.75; 2.42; 1.75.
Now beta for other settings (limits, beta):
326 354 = -0.80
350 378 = -0.98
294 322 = -0.73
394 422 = -0.94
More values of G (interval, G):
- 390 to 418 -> 408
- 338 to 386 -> 368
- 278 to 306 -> 280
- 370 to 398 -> 372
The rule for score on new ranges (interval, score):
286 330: 1.297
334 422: 1.961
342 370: 2.359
